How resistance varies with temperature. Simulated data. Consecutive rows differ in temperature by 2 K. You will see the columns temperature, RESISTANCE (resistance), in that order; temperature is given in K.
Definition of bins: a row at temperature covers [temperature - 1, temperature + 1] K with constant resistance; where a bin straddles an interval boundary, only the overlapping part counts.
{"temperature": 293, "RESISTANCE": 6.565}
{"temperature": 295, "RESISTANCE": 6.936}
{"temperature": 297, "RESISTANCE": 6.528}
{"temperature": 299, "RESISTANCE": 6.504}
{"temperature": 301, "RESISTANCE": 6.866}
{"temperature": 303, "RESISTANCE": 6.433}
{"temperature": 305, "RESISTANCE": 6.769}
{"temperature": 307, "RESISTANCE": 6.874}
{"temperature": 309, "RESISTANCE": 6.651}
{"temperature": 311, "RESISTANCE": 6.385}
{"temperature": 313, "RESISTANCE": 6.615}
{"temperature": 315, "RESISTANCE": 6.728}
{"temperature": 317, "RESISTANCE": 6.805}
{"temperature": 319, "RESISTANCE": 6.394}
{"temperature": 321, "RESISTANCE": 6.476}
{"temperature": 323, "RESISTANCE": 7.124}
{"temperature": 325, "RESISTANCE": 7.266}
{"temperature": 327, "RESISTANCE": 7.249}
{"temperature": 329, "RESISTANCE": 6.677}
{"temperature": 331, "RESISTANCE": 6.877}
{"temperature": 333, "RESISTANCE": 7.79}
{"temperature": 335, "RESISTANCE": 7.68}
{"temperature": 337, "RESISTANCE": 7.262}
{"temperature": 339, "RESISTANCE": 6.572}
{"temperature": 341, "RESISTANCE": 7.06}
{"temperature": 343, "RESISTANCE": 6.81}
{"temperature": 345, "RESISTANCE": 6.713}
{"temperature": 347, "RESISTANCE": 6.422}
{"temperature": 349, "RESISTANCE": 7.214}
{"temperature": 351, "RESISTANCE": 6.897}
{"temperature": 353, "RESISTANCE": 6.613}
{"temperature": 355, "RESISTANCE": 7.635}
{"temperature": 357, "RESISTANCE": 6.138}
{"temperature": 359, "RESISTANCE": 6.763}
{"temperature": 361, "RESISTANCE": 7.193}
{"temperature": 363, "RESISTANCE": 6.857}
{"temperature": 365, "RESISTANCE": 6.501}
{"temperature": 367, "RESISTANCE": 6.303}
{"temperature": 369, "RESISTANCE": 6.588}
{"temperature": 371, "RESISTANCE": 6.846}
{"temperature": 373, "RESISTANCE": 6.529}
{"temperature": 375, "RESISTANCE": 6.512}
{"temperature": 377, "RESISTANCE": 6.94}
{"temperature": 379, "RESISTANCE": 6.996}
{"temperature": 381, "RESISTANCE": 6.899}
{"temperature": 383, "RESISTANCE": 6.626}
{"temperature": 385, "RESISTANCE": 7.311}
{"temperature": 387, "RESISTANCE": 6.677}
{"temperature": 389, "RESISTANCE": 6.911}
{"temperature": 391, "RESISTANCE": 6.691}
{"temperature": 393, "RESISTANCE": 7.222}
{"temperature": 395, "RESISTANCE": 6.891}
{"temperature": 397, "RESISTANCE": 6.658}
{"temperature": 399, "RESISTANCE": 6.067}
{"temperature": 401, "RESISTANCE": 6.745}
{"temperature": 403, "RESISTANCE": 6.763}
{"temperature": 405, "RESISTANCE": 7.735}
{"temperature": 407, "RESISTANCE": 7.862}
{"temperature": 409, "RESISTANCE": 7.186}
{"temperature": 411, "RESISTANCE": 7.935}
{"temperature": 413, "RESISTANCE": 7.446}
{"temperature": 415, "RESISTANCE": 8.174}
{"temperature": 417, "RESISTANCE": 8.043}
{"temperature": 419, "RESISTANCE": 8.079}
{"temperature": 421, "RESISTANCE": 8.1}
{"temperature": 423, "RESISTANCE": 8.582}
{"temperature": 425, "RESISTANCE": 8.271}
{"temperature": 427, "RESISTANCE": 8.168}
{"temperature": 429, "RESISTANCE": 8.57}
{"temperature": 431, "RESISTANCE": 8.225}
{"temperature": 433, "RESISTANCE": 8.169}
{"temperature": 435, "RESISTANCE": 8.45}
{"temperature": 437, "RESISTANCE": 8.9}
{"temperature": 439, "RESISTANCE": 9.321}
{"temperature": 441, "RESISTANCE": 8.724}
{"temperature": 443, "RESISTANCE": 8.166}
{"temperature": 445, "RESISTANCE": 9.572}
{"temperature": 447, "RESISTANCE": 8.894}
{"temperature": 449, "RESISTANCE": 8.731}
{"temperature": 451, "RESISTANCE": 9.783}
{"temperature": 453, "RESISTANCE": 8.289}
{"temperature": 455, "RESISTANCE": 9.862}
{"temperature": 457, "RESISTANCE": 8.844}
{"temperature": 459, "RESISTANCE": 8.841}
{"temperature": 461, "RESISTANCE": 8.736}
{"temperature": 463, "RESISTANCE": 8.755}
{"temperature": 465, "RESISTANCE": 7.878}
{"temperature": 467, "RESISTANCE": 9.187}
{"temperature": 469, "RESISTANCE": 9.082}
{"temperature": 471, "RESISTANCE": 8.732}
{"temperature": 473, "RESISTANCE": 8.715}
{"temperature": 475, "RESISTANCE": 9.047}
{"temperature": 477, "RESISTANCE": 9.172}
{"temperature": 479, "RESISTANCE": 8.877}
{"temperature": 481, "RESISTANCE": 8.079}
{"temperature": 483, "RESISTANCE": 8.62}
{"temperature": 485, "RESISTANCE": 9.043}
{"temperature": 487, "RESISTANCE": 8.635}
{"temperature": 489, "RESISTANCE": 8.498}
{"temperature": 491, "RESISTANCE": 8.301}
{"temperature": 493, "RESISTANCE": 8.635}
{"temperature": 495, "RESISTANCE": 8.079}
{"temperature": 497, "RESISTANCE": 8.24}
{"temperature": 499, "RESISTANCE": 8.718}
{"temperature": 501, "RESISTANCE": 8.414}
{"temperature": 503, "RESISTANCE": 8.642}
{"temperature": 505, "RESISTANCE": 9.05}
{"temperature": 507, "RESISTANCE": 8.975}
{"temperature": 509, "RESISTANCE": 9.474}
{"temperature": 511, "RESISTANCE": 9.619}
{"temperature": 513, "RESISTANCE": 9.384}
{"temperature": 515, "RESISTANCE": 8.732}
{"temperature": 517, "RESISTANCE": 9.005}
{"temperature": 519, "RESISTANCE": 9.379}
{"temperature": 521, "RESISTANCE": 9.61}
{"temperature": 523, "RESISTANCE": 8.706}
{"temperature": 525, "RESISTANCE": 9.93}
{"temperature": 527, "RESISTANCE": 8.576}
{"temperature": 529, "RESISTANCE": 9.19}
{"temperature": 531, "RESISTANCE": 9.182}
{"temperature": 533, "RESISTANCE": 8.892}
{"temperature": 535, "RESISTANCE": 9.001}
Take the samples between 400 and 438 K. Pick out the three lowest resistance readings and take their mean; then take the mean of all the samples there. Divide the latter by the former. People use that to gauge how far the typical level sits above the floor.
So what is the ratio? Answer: 1.16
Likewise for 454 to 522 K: 1.10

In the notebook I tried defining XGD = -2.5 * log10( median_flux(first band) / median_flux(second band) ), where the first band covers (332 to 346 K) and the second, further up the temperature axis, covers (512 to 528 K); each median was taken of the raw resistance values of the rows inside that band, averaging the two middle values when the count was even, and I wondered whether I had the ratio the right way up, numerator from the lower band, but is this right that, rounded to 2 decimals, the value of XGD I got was 0.29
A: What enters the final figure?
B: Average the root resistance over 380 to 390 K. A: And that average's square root 1.62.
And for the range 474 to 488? 1.72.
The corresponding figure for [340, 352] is 1.62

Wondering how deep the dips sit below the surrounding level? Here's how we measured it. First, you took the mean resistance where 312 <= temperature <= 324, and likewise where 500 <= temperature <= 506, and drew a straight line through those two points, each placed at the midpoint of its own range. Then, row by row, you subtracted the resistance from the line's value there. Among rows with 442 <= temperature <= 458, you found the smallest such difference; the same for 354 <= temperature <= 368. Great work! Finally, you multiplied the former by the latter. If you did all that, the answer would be 0.91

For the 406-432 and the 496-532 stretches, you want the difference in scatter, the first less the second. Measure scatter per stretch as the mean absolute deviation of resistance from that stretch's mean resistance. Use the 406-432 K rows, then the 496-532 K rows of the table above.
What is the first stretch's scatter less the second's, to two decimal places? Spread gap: -0.11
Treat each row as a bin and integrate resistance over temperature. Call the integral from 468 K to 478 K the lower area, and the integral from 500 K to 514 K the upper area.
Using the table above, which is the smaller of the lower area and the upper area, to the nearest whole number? 89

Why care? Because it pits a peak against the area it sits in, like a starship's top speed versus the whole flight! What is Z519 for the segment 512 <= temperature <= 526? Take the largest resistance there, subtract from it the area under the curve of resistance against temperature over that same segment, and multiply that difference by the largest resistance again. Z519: -1187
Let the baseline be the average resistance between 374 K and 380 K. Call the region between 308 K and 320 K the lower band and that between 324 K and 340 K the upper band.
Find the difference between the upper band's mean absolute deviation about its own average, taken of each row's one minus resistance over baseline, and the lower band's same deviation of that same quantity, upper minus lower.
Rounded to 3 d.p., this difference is 0.031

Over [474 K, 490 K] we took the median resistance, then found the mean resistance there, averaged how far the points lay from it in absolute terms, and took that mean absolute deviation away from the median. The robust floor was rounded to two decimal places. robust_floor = 8.47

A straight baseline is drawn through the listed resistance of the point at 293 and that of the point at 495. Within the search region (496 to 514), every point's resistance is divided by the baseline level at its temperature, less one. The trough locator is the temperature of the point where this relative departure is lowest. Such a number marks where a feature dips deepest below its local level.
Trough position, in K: 497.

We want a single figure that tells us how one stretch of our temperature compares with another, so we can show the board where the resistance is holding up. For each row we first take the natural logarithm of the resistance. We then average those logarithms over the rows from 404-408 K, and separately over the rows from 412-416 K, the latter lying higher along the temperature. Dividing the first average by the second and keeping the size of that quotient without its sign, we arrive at 1.00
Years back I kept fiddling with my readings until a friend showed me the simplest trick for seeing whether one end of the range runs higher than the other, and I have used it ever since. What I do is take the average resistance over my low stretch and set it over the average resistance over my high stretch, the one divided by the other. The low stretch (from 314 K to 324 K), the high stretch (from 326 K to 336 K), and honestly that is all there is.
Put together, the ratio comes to 0.92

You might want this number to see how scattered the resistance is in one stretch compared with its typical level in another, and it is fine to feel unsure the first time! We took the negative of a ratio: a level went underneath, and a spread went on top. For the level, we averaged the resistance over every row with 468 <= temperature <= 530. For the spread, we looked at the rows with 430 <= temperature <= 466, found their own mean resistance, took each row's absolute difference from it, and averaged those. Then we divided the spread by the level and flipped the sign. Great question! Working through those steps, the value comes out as -0.047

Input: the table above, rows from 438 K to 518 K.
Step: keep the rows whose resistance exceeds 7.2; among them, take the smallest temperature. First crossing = 439 K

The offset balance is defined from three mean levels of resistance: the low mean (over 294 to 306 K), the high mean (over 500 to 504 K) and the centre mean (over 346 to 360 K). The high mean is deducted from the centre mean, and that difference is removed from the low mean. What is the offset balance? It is 8.4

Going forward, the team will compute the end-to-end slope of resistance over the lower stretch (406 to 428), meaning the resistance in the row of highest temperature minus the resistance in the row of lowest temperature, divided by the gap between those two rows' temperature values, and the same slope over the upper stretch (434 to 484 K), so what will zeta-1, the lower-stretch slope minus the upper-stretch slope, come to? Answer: 0.01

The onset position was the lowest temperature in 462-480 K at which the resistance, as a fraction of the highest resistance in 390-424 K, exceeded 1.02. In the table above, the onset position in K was 463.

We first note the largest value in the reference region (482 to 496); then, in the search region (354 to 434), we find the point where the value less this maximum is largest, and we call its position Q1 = 423 K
